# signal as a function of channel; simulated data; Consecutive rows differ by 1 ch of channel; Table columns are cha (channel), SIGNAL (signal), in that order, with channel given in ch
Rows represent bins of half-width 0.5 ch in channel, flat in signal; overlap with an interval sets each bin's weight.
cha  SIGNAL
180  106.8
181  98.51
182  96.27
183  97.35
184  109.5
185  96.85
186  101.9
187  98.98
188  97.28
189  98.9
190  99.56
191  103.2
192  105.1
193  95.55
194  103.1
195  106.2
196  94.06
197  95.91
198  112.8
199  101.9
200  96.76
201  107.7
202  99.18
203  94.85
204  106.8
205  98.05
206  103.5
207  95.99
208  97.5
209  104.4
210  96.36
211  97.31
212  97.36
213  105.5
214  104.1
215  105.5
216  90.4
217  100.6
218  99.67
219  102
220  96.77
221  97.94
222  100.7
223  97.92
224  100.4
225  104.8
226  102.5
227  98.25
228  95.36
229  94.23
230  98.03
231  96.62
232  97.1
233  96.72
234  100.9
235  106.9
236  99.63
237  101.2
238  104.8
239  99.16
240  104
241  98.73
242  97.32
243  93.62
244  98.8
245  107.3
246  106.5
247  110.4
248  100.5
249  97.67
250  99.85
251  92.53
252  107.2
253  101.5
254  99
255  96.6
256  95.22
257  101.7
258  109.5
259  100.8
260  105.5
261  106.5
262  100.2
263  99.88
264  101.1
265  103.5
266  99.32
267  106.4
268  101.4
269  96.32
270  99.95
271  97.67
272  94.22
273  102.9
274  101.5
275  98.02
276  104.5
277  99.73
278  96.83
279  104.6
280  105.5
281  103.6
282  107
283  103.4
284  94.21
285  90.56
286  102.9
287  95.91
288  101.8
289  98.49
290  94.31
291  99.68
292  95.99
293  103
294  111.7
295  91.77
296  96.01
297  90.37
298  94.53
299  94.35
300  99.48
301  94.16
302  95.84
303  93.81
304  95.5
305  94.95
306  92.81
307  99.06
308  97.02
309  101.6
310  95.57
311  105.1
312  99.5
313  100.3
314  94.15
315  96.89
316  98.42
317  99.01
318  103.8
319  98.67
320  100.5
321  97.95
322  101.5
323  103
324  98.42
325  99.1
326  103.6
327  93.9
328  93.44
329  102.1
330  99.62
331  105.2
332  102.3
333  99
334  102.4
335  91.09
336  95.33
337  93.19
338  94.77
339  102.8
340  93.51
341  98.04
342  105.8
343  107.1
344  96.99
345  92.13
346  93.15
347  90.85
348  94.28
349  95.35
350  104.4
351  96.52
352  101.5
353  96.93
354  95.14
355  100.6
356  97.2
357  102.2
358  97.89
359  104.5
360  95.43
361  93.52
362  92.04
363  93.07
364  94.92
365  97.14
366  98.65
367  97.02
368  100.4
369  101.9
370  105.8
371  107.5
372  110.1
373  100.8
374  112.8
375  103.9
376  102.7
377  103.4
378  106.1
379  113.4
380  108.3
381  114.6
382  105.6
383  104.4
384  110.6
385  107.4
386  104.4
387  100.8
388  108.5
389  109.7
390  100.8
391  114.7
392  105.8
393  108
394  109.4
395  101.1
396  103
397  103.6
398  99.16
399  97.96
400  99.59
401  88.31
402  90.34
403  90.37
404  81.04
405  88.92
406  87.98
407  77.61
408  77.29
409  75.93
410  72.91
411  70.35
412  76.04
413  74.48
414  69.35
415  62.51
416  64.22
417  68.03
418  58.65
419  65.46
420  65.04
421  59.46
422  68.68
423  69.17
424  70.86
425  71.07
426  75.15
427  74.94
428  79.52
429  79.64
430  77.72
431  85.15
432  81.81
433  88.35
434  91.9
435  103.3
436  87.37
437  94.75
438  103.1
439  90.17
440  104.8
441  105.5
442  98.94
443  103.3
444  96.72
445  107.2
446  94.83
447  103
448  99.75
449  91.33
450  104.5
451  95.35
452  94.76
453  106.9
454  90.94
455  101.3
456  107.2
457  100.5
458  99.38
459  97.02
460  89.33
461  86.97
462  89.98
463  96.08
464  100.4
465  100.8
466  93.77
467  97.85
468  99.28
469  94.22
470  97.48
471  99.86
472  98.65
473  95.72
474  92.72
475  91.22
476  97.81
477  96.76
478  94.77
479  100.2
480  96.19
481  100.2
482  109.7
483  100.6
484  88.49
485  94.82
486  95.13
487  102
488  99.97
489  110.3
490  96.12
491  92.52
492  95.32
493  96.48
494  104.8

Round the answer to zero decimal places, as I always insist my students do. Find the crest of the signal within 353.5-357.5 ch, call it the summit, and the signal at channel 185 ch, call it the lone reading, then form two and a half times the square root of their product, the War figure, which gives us 249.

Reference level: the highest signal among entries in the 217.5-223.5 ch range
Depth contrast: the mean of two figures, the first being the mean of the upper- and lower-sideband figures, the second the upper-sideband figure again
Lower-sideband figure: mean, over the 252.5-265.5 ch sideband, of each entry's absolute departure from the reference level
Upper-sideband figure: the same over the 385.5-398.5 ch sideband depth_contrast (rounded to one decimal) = 3.9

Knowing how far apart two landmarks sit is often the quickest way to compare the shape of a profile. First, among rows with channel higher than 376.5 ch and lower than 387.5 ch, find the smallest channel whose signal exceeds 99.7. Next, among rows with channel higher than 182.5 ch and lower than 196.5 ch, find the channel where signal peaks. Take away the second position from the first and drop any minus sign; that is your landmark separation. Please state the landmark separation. 193 ch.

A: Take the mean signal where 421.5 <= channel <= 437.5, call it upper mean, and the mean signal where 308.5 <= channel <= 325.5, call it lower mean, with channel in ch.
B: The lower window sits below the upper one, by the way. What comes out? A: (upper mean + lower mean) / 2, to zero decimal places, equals 90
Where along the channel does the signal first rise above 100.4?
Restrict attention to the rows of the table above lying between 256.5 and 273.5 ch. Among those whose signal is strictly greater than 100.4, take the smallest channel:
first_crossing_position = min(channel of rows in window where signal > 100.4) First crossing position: 257 ch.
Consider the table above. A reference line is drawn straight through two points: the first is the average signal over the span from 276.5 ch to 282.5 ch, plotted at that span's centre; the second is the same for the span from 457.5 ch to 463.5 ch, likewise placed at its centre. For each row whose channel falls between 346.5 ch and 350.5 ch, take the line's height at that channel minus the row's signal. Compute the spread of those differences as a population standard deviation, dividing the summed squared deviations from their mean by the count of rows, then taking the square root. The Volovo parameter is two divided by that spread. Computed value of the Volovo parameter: 0.40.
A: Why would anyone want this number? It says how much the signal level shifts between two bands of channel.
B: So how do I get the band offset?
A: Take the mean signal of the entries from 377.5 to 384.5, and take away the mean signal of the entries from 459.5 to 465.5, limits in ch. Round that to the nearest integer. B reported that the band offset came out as 15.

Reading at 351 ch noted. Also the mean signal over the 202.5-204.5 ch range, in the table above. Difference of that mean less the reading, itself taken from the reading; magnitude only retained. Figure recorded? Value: 92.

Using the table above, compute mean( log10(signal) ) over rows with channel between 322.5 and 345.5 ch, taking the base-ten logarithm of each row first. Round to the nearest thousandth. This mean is 1.994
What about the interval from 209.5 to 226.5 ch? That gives 2.000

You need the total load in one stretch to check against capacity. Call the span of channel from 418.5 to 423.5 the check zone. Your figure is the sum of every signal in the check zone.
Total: 328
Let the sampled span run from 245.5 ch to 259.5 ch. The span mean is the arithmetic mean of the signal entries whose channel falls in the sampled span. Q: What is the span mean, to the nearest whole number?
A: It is 101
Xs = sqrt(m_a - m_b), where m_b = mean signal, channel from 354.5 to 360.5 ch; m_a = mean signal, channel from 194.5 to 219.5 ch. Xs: 1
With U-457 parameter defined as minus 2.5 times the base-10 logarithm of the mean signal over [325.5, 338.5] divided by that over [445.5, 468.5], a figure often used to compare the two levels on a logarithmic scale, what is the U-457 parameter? -0.008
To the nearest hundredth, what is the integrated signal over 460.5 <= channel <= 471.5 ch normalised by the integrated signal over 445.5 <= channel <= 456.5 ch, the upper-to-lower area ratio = 0.97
